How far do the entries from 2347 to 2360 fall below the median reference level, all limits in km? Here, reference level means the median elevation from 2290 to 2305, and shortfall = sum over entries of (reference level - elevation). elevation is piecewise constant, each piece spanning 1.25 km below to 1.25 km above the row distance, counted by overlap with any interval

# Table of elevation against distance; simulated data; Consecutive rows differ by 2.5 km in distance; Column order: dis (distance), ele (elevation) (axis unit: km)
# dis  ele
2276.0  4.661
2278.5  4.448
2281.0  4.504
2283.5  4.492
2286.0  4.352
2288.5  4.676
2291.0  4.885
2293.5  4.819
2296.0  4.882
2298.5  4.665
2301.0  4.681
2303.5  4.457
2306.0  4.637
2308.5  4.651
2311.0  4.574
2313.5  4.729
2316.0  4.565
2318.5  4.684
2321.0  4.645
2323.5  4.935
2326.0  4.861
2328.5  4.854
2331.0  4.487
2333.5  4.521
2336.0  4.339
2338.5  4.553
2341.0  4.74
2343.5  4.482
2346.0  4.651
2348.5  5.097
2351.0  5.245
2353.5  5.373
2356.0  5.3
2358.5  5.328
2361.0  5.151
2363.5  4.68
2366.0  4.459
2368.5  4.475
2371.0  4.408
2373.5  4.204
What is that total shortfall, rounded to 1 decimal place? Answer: -2.6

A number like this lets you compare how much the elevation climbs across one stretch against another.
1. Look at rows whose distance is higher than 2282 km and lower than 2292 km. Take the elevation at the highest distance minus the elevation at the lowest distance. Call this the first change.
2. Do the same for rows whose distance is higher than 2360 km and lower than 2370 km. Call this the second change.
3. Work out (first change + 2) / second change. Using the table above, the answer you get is -4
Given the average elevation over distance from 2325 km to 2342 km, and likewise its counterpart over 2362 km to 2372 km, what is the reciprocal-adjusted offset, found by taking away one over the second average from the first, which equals 4.40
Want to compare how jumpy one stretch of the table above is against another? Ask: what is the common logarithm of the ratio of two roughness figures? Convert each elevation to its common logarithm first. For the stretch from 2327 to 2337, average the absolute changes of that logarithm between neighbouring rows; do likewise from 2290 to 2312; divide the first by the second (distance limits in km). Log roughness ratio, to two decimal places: 0.27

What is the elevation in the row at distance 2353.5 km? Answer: 5.373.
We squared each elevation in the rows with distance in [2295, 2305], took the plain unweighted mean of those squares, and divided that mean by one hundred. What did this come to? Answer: 0.218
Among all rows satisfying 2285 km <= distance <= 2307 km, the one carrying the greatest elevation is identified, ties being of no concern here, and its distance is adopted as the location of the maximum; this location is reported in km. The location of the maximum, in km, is 2291.0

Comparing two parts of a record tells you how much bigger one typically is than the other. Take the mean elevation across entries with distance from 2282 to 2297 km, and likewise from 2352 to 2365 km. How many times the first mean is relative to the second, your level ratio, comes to 0.91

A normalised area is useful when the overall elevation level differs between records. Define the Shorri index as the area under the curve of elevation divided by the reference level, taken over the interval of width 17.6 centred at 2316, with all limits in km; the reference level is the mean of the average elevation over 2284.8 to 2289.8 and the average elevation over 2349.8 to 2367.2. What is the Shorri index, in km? 17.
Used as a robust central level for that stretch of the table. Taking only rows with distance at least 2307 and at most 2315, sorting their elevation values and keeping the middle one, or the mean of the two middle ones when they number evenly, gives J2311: 4.65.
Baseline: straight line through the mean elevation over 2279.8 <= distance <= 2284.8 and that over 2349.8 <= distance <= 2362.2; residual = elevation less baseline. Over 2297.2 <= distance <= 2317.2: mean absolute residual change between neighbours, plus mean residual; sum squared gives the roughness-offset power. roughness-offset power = 0.00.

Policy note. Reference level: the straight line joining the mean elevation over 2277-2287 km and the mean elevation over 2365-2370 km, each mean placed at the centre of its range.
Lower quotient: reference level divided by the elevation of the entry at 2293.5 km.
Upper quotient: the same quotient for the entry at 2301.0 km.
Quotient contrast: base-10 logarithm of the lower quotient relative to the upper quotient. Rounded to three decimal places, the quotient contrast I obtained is -0.013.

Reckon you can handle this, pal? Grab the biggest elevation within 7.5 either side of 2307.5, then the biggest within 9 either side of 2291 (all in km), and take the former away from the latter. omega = 0.16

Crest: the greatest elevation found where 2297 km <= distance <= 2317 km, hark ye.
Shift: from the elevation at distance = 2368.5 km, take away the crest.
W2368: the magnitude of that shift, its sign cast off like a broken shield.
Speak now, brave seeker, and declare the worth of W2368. 0.25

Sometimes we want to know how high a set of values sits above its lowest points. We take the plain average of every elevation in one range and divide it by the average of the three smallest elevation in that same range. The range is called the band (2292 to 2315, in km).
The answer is 1.03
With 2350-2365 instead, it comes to 1.03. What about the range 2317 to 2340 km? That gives 1.05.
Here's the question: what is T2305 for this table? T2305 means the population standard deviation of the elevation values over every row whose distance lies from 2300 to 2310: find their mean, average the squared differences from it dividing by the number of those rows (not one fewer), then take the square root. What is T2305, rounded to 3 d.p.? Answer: 0.088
